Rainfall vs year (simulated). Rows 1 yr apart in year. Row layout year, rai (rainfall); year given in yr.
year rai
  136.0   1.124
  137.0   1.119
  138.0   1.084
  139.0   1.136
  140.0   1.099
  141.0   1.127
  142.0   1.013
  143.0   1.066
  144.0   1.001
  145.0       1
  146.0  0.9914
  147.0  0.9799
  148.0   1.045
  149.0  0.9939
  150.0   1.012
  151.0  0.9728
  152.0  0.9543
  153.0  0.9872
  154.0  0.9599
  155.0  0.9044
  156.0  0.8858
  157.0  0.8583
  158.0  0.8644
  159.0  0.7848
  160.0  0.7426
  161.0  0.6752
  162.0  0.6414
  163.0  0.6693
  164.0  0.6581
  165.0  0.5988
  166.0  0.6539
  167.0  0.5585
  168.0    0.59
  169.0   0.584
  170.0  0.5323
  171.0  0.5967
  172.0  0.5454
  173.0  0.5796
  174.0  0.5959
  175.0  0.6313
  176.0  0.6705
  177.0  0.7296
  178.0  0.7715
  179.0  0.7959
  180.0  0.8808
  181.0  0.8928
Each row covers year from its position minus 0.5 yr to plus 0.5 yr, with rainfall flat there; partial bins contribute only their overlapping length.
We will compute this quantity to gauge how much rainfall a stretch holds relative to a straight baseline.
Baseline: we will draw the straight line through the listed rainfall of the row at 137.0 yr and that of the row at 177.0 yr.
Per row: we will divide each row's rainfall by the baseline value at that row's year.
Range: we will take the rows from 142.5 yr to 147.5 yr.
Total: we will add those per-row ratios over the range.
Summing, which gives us 4.8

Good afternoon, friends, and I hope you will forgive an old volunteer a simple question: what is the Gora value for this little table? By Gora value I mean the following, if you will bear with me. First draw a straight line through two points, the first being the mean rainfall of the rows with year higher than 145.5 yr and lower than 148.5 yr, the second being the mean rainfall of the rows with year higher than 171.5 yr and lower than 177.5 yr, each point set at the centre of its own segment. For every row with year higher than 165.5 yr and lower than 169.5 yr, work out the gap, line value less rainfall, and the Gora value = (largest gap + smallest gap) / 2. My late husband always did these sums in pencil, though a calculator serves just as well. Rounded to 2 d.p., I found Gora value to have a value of 0.13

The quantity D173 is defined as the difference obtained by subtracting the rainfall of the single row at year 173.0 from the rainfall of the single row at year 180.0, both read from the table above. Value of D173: 0.30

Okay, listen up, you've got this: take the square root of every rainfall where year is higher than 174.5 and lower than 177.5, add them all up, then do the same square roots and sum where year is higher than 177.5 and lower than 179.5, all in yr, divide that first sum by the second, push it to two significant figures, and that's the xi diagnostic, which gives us 1.4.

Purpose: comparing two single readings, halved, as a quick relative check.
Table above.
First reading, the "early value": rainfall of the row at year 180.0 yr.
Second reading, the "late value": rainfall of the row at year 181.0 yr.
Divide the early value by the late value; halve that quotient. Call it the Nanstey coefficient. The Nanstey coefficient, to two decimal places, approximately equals 0.49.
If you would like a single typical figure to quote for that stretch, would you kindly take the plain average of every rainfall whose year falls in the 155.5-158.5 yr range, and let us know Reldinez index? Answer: 0.87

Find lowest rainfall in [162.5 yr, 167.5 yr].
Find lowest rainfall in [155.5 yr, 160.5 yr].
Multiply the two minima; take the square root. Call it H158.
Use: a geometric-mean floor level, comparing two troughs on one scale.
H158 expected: 0.64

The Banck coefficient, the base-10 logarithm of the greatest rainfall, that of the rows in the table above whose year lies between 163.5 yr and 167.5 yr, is -0.18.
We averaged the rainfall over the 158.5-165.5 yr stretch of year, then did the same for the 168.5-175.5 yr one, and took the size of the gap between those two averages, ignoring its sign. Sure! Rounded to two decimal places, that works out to 0.10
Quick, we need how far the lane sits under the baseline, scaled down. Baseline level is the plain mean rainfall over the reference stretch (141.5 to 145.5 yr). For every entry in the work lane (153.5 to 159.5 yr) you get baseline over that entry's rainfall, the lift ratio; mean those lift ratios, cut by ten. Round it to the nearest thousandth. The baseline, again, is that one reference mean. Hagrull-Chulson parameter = 0.117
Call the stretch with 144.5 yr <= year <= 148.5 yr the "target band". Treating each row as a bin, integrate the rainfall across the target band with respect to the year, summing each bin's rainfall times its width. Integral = 4.0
